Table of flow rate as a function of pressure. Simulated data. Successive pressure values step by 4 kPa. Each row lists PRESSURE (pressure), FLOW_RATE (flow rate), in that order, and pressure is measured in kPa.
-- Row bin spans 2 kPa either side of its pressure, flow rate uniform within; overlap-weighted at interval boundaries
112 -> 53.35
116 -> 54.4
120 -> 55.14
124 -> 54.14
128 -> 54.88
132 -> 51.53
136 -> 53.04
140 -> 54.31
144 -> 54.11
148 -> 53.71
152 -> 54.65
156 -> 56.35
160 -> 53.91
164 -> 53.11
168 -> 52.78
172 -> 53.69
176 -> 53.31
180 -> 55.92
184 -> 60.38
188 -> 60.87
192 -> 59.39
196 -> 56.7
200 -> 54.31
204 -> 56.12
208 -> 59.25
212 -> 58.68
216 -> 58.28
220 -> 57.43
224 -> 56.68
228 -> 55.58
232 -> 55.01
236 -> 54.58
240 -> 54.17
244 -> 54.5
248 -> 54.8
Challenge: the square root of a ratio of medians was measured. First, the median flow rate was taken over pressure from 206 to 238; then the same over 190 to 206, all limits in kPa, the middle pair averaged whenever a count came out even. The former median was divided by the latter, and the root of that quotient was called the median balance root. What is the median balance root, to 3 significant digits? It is 1.01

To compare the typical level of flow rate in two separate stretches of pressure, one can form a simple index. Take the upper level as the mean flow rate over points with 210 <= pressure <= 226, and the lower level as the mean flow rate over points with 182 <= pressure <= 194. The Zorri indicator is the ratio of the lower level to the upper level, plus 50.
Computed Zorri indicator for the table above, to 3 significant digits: 51.0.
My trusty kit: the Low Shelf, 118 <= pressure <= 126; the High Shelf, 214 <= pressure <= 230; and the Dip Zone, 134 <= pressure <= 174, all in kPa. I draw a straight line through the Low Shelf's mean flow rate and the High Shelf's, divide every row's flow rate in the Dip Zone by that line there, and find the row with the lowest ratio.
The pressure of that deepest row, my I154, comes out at 168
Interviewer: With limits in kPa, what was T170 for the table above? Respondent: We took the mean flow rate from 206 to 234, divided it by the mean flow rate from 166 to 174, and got 1.08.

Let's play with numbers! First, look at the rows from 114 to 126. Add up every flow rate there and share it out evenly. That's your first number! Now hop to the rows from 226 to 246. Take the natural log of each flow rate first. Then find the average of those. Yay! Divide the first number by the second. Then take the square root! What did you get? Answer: 3.69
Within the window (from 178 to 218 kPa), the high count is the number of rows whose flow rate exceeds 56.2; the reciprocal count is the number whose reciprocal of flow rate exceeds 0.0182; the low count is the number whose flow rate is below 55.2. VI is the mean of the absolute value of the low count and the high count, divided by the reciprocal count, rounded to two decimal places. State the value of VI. 4.00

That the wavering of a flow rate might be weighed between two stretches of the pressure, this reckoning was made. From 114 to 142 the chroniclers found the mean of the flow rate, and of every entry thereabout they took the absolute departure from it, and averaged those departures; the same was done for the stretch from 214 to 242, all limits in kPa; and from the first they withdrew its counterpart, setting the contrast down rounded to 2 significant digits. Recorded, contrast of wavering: -0.35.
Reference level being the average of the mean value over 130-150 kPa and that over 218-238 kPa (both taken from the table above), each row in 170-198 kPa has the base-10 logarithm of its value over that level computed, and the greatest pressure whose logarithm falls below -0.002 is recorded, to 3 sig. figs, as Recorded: 176 kPa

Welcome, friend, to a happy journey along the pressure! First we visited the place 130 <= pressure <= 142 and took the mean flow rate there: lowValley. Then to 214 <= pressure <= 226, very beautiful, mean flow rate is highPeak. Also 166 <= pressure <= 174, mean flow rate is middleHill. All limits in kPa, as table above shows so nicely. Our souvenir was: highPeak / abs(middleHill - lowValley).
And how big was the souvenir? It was 209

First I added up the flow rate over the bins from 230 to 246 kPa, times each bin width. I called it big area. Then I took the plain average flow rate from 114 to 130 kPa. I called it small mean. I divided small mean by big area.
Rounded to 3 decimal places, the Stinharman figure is 0.063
